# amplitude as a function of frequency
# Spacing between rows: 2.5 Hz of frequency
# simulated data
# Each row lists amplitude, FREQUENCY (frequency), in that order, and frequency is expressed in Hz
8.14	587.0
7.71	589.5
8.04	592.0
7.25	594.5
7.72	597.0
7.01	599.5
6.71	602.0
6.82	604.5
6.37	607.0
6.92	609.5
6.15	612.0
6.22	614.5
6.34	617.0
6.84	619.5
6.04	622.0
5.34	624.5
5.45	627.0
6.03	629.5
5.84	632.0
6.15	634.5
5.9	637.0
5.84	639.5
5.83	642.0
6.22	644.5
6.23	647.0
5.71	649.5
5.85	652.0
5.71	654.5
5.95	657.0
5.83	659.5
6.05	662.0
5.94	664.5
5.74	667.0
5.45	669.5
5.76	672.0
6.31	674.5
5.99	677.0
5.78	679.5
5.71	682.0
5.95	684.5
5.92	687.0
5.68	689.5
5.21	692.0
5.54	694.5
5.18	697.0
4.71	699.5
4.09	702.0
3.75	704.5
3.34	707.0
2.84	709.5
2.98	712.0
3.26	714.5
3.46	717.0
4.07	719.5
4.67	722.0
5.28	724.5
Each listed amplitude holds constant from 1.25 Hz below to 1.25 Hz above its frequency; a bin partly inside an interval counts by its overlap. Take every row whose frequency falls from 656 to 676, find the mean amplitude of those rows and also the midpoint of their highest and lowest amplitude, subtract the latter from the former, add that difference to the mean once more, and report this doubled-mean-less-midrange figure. 5.9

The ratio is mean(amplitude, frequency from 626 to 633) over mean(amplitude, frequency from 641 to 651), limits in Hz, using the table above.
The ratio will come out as 0.96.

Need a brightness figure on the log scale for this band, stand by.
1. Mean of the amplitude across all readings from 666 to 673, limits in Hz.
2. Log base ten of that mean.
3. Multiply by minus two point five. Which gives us -1.88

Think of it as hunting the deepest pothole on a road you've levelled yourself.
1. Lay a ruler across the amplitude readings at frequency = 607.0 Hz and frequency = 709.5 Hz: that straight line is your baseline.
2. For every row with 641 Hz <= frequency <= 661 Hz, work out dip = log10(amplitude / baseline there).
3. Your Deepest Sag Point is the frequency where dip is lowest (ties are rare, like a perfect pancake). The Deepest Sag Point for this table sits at 642.0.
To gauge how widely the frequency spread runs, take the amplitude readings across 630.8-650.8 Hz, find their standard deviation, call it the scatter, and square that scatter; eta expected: 0.04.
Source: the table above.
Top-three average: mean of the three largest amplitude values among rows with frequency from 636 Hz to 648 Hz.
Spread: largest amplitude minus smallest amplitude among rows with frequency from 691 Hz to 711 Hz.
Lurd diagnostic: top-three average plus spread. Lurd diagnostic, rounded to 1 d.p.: 8.8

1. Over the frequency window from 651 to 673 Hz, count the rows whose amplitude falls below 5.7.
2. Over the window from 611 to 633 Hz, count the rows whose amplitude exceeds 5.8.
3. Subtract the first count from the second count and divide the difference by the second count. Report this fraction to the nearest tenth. 0.9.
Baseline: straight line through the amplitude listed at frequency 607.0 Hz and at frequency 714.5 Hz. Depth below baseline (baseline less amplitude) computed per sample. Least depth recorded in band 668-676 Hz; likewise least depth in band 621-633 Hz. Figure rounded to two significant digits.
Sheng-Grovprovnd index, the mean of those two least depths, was -1.1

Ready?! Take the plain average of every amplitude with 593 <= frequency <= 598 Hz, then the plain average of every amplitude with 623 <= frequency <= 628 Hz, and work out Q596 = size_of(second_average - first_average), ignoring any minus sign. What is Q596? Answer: 2.1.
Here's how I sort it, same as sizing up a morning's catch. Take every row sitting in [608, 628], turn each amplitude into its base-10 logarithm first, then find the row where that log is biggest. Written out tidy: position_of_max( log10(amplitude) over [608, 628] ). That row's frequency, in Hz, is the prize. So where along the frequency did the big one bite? 609.5 Hz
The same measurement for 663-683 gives 674.5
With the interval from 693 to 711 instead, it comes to 694.5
